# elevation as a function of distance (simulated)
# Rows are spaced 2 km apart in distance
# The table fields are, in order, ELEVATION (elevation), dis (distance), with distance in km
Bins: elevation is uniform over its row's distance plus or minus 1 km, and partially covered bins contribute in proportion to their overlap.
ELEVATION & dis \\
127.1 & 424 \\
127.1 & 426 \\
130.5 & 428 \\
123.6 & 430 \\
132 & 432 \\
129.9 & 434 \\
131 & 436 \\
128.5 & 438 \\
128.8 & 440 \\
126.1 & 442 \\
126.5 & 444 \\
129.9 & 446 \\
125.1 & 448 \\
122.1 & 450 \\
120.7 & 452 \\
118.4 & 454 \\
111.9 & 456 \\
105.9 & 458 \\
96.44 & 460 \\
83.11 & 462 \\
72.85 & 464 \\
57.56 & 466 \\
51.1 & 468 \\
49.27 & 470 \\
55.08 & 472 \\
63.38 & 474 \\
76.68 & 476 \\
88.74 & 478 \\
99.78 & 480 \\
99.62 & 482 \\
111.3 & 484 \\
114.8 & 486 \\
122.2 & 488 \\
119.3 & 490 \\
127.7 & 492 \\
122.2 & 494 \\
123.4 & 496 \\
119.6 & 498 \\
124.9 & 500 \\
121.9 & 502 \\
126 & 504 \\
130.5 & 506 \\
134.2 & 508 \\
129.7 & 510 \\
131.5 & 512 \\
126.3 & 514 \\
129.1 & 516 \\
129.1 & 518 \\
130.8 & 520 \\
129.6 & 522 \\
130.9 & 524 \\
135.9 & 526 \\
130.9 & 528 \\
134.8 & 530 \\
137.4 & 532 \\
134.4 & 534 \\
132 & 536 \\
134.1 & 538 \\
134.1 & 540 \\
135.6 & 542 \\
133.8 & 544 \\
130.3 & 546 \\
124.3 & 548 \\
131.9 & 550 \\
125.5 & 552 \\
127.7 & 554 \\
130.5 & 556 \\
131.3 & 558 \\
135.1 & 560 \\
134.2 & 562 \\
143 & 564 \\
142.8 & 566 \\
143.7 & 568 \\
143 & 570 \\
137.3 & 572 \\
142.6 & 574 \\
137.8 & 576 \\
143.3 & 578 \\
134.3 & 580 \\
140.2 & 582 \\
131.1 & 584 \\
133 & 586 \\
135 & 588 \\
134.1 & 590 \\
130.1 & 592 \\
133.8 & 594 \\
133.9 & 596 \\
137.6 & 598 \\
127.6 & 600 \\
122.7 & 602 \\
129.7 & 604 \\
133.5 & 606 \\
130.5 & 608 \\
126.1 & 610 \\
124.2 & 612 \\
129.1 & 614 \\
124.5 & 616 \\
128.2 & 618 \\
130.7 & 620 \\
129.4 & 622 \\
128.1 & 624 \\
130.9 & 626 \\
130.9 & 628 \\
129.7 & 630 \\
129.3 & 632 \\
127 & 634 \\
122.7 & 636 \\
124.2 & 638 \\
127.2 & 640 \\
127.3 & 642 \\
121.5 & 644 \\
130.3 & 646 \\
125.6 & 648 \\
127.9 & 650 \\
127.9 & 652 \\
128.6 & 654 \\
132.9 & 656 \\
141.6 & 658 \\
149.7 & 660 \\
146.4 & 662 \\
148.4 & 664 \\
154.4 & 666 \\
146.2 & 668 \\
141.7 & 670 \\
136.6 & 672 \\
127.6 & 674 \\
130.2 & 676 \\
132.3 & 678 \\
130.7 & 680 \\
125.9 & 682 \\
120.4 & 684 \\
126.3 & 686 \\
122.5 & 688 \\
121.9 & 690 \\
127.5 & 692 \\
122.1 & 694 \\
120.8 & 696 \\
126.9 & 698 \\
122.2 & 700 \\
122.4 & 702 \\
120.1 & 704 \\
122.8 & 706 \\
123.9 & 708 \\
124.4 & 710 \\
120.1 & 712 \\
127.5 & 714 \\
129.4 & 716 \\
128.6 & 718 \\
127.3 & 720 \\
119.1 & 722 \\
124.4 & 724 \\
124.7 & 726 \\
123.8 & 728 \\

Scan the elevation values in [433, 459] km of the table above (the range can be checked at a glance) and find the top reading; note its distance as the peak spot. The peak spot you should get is 436 km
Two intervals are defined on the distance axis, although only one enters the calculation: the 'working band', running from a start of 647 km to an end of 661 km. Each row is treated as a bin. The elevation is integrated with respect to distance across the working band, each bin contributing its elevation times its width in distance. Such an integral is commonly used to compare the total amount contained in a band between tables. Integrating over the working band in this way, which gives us 1868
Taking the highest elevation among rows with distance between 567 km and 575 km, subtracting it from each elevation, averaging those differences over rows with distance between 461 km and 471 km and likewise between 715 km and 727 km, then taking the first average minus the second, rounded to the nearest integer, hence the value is -63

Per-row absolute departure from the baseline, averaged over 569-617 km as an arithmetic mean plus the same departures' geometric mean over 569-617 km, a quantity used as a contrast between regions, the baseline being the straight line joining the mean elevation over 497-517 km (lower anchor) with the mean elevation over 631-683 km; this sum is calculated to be 9.5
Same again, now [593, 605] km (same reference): 8.0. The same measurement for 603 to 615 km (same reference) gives 5.8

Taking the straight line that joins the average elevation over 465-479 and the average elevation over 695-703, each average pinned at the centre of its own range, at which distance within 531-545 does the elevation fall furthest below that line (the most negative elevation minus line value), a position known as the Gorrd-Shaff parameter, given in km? 544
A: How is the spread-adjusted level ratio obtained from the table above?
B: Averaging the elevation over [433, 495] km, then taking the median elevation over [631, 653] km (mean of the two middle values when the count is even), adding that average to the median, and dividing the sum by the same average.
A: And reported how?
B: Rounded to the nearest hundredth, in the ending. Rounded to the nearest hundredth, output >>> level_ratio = 2.23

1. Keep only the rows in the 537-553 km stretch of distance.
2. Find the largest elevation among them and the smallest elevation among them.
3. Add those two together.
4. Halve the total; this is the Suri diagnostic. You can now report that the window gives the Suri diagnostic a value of 130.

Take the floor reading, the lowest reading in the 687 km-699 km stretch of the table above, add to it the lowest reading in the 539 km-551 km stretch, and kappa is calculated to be 245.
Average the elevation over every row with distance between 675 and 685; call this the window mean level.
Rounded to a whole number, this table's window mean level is 128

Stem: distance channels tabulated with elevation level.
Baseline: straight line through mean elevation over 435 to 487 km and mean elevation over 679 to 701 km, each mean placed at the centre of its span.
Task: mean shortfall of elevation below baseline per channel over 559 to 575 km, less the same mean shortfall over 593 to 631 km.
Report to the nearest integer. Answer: -15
